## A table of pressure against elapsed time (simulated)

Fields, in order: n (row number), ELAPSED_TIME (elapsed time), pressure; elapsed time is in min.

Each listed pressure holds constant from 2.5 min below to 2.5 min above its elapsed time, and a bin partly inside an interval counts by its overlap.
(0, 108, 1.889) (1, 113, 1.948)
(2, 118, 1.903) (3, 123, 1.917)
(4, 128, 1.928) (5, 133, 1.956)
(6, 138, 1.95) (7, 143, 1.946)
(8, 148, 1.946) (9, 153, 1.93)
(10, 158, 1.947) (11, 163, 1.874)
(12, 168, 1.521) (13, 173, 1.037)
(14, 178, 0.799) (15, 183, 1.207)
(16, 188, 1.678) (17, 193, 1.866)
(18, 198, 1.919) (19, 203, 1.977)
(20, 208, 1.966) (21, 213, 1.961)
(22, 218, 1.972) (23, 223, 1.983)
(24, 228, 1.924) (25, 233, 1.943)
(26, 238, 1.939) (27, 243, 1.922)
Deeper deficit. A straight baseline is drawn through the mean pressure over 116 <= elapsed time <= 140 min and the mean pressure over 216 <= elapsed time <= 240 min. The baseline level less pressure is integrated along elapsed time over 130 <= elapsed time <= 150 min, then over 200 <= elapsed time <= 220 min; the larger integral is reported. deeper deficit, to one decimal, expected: -0.3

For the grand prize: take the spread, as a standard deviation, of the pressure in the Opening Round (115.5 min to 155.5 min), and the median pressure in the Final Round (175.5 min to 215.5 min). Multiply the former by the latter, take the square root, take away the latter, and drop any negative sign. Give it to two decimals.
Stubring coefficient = 1.71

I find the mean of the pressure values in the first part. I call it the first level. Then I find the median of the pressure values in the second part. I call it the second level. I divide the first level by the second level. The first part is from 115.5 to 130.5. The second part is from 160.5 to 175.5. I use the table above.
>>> 1.3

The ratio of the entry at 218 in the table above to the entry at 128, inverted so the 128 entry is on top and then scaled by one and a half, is 1.47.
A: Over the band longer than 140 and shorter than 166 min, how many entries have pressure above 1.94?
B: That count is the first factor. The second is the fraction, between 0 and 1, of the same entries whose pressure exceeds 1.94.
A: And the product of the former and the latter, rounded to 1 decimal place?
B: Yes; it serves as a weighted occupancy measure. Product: 1.8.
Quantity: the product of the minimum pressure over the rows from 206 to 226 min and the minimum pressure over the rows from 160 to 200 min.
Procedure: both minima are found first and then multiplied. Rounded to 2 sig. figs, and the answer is 1.6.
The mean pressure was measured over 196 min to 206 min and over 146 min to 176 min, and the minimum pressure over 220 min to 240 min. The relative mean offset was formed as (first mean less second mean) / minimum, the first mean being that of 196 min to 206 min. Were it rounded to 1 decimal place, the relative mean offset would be 0.1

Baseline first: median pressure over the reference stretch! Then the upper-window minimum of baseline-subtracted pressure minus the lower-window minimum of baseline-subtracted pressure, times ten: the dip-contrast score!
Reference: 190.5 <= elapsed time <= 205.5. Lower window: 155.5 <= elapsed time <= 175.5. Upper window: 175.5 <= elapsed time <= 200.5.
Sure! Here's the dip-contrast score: -2.4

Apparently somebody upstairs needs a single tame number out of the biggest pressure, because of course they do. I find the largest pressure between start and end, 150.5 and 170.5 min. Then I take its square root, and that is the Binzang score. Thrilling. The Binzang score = 1.40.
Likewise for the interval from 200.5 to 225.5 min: 1.41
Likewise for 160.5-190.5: 1.37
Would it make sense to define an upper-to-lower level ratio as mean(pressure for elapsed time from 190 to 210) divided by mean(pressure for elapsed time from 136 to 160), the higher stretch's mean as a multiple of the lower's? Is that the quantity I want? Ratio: 1.0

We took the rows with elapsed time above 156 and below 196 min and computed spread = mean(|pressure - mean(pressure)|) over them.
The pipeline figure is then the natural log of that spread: -1.0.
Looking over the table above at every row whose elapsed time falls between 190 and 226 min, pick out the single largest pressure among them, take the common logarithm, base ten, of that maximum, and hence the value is 0.297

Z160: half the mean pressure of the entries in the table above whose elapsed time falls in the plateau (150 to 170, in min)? 0.91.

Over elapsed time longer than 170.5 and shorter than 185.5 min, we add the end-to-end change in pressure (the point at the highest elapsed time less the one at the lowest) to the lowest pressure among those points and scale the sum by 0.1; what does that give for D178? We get 0.097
